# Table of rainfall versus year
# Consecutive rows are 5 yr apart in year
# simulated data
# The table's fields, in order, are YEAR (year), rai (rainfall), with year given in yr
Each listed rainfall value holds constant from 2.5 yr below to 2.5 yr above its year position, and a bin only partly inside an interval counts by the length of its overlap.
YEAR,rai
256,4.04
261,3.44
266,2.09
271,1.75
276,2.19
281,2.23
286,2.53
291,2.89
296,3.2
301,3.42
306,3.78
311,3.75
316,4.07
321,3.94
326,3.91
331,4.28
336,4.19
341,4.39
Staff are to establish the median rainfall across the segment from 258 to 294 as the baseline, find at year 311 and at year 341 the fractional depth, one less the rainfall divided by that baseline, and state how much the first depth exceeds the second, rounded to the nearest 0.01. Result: 0.29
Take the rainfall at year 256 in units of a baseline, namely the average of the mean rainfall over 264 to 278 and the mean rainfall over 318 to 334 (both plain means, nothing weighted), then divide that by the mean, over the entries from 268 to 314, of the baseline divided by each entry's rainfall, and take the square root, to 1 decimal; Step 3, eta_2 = 1.1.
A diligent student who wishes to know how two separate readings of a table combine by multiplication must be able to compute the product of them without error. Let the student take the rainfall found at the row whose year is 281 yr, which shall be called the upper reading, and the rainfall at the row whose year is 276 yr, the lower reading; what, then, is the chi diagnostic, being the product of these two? 4.9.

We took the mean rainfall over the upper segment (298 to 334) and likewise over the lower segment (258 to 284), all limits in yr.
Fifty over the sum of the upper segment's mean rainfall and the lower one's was 8.0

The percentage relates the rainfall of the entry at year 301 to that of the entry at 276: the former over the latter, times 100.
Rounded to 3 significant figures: 156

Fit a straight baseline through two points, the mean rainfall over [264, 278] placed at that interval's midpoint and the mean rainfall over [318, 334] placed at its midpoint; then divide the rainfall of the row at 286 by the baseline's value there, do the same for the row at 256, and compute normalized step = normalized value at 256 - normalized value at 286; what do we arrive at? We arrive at 1.8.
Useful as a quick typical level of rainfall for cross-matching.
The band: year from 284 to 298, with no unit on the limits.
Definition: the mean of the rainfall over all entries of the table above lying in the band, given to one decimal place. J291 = 2.9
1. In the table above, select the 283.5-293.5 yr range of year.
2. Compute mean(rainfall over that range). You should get 2.7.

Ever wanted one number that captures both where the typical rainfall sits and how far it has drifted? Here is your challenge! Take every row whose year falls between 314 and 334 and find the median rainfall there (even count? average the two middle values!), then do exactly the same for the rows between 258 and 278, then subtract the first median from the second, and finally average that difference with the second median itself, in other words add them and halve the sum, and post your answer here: 0.14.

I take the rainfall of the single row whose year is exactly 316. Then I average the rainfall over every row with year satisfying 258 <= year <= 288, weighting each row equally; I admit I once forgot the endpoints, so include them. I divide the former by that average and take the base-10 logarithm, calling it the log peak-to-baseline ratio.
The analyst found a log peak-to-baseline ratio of 0.23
